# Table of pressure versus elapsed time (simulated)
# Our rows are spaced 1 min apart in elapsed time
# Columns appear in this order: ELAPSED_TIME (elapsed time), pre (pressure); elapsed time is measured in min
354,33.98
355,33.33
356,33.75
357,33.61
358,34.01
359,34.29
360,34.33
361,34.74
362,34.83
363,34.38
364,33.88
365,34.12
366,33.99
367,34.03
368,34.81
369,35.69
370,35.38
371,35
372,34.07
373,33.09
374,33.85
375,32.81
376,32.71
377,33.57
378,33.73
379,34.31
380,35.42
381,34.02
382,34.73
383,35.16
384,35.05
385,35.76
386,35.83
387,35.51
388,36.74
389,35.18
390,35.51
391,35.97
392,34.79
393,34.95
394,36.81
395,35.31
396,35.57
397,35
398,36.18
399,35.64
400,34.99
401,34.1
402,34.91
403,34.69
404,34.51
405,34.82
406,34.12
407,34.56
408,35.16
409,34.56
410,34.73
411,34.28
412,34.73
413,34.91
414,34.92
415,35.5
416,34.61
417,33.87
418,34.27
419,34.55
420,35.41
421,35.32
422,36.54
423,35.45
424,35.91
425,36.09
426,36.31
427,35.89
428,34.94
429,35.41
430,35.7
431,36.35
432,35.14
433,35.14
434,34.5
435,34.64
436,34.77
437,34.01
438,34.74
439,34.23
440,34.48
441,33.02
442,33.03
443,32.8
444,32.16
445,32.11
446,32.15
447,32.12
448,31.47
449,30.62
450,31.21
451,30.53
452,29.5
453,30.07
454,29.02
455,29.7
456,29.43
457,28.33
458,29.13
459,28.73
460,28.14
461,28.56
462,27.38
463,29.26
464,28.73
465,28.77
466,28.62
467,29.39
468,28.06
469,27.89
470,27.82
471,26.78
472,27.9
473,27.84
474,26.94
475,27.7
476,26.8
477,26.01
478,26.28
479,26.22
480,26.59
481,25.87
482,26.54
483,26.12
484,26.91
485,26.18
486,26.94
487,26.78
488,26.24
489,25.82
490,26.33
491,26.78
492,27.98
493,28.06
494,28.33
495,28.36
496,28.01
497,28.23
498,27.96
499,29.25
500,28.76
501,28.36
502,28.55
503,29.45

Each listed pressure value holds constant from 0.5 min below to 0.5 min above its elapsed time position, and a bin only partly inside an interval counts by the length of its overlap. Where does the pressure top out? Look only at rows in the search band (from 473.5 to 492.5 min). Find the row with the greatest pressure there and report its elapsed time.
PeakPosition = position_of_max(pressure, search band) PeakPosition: 492 min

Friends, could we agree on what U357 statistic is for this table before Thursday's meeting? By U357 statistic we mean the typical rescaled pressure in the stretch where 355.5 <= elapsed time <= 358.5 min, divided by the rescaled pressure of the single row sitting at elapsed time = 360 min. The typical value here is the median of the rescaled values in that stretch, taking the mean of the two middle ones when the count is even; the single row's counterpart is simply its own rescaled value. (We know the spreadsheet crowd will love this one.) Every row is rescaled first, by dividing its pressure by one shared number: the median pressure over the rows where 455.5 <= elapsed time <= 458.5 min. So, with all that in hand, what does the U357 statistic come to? 0.98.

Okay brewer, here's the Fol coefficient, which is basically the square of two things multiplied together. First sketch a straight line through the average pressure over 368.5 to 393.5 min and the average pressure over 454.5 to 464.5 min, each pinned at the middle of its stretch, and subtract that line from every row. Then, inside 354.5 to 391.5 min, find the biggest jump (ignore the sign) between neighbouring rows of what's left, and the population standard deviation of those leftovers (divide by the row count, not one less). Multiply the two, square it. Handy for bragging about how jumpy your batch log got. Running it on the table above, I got 5.1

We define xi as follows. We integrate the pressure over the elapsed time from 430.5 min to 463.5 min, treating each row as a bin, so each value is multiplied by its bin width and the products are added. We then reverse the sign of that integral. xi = -1046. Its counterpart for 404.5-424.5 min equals -698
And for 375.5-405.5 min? -1051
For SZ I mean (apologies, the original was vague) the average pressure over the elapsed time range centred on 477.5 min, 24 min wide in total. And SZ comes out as 27.0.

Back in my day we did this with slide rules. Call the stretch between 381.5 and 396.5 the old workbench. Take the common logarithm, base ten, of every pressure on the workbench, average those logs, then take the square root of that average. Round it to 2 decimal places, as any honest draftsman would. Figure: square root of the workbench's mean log 1.25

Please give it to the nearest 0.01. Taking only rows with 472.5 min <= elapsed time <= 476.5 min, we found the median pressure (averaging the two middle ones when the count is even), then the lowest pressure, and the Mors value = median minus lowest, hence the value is 0.52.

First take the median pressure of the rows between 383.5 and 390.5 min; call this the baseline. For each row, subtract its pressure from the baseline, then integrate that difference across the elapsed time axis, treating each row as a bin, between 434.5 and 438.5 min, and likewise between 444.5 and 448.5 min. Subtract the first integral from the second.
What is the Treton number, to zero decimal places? 10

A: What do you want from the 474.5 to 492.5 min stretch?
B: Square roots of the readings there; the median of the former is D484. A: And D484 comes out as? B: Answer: 5.14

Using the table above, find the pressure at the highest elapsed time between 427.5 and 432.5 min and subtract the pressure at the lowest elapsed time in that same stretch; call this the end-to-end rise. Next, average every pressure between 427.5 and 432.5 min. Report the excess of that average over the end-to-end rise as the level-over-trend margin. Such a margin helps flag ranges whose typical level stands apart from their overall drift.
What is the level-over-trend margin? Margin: 35.3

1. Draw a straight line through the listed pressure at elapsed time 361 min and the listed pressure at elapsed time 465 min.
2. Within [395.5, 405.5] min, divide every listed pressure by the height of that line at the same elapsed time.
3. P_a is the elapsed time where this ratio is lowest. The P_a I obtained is 401 min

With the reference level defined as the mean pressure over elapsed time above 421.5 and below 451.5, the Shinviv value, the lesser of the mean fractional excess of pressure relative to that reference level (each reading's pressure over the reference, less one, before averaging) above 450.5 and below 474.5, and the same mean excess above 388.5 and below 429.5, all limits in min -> -0.160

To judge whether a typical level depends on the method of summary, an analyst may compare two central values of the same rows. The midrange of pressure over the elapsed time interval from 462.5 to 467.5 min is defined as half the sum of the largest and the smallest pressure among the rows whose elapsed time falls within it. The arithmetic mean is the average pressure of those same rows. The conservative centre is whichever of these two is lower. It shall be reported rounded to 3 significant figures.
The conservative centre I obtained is 29.0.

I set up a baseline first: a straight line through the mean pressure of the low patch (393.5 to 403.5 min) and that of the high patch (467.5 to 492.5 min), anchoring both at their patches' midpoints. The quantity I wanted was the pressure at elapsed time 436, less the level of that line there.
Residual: 3.3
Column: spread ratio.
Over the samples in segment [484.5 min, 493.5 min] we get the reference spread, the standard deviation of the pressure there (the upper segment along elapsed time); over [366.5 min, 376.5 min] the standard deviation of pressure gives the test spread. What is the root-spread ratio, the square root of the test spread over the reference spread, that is 1.17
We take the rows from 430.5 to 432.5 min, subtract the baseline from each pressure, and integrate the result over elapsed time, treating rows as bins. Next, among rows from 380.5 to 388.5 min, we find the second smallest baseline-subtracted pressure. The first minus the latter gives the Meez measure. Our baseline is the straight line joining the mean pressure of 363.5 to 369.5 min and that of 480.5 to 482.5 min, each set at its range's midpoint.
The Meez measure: 11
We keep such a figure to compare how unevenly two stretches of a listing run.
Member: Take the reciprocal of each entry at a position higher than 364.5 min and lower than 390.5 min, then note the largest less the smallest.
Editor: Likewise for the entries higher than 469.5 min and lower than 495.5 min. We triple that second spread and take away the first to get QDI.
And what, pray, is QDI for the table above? 0.0071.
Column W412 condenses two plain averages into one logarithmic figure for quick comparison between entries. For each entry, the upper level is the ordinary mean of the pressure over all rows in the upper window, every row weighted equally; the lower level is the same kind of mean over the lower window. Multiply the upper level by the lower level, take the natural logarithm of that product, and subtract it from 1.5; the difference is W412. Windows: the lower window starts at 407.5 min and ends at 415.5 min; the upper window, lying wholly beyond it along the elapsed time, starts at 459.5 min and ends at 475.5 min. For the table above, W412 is -5.39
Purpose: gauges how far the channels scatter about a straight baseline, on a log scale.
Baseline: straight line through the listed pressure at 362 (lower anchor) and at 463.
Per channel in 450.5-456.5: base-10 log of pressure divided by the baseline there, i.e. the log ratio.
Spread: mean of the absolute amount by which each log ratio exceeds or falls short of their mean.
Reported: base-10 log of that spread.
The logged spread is -2.27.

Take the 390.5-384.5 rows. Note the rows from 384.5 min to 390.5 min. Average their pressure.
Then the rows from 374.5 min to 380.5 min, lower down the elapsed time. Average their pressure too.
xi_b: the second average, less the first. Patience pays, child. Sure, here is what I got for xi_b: -2.0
